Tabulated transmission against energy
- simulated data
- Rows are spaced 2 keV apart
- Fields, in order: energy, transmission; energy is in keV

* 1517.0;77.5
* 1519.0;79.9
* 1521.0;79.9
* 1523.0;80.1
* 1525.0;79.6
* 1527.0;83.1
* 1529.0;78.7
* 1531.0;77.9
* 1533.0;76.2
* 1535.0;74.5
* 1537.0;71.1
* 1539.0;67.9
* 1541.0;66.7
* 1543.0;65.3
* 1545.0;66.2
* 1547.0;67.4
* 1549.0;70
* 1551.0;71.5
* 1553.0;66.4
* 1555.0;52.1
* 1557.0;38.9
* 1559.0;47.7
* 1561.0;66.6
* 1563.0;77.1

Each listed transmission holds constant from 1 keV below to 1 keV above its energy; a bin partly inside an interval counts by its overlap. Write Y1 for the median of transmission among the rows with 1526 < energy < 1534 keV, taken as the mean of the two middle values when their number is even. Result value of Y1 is 78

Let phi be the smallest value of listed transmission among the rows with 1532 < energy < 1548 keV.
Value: 65.3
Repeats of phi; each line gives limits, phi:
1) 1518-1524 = 79.9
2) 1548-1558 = 38.9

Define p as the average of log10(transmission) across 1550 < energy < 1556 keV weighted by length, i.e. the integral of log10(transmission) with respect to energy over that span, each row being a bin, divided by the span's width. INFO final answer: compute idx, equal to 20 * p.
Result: 36.0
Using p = 1.80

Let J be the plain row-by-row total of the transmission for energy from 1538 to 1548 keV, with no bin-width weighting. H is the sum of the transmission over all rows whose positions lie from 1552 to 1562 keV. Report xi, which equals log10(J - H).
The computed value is 1.79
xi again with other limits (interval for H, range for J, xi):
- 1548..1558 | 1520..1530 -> 2.01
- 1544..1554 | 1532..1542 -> 1.17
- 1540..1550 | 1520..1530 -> 1.82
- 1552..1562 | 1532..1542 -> 1.93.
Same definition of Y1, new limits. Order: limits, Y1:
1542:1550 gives 67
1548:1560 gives 59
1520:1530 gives 80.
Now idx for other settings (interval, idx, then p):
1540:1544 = 36.4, 1.82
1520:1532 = 38.0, 1.90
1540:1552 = 36.6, 1.83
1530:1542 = 37.2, 1.86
